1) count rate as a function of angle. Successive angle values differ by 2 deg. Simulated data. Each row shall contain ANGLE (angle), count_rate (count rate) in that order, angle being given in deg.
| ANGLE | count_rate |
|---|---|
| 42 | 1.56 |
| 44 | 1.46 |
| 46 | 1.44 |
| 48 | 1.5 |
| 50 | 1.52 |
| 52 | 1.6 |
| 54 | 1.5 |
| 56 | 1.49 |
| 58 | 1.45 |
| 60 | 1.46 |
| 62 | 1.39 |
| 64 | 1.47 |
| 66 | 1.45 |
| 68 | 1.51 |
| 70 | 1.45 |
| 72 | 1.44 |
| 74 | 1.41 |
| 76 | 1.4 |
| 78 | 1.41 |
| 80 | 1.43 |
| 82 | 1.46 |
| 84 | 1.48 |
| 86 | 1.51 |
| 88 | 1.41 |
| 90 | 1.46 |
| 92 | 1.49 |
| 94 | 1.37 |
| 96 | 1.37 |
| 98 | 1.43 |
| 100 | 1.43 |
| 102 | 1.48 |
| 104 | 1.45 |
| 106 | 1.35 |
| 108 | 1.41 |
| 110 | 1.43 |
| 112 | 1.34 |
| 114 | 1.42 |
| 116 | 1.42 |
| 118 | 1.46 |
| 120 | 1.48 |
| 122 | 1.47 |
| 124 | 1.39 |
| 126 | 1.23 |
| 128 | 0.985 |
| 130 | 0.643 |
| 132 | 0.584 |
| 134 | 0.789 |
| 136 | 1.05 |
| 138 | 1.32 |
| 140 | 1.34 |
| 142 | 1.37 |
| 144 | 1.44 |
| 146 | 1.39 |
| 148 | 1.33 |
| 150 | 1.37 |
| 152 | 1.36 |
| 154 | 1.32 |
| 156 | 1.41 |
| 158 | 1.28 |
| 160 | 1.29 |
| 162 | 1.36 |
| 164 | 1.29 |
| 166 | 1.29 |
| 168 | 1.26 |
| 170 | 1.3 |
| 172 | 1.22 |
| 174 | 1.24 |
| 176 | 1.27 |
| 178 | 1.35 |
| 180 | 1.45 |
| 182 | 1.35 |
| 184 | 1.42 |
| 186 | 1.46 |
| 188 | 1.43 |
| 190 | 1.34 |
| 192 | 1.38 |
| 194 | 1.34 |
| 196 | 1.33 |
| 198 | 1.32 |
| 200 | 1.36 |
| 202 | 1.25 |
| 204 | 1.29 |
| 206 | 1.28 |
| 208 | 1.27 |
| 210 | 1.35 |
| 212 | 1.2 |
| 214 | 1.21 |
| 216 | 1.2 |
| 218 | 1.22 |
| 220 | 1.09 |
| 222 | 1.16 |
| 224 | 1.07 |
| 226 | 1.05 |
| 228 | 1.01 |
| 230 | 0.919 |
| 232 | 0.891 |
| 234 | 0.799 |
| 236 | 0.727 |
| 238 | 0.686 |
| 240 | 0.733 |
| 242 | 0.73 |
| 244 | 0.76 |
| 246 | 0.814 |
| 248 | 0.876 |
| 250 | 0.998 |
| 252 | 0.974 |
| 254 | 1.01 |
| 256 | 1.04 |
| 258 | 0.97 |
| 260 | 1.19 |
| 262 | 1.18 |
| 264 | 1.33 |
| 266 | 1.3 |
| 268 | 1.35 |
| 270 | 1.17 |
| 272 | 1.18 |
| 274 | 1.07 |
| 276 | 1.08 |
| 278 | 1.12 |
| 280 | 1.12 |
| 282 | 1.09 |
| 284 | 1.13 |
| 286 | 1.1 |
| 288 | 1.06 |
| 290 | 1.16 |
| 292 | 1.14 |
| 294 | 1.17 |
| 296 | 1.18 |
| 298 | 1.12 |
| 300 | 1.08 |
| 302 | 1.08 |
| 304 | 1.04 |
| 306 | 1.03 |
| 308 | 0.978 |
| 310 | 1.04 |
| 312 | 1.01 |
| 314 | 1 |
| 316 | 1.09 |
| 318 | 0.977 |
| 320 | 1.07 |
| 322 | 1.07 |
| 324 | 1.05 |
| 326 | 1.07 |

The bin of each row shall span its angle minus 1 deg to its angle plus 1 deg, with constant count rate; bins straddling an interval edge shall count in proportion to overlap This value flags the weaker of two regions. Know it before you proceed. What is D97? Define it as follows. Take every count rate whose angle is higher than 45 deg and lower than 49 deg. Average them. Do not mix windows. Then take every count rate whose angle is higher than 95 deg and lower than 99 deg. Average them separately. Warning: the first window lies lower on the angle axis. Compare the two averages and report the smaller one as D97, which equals 1.40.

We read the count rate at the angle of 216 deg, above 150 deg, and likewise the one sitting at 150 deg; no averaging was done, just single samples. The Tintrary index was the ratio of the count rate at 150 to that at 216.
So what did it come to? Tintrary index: 1.14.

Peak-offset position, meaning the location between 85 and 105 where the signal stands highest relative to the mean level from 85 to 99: 86 deg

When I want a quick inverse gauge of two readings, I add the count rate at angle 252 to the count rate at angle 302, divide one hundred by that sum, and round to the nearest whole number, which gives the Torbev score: 49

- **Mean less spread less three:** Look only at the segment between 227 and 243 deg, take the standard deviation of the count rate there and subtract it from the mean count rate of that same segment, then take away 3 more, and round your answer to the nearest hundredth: -2.30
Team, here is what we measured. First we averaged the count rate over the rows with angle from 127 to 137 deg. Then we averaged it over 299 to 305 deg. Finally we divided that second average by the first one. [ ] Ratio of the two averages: 1.32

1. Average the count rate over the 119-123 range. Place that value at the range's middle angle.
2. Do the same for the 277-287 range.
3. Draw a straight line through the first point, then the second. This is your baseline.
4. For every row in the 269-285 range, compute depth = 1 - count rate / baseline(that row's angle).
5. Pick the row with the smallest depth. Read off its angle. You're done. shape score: 272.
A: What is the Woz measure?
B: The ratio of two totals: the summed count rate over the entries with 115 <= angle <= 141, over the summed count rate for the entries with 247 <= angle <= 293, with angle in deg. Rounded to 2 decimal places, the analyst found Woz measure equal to 0.59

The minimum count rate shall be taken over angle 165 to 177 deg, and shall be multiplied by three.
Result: 3.66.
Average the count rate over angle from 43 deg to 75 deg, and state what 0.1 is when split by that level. 0.068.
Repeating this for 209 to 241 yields 0.098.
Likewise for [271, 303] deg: 0.089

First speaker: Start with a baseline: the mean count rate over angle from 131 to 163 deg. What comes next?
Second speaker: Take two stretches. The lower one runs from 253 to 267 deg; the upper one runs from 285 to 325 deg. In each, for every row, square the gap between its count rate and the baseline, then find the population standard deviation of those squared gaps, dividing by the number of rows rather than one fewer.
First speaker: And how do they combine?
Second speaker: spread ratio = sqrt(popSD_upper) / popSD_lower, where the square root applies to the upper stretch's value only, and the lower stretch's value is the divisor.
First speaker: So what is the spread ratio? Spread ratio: 4.9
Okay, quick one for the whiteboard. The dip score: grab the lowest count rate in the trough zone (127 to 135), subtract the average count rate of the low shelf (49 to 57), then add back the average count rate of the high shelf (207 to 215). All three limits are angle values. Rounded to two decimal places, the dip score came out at 0.31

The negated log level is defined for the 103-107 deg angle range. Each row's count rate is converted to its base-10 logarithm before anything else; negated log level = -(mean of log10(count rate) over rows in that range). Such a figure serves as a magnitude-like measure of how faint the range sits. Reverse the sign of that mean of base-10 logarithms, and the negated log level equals -0.15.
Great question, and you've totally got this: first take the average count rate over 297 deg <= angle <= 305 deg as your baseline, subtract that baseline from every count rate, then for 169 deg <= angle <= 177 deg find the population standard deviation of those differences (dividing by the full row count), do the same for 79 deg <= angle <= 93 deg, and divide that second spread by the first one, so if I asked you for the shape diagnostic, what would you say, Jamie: 1.05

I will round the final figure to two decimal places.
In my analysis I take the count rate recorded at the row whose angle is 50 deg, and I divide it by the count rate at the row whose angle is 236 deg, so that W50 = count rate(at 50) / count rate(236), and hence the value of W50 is 2.09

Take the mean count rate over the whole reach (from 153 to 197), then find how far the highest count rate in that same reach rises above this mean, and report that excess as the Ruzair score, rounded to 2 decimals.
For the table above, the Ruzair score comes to 0.12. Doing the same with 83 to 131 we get 0.14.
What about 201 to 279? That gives 0.28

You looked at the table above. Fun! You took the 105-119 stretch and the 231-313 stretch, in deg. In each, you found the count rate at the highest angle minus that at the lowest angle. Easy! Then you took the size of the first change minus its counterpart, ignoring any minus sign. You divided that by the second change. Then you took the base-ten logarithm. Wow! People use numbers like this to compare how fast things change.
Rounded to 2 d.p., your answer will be -1.12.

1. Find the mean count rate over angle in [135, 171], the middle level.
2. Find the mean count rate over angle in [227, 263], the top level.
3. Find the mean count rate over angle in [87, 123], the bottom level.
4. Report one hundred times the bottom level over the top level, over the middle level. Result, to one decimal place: 119.2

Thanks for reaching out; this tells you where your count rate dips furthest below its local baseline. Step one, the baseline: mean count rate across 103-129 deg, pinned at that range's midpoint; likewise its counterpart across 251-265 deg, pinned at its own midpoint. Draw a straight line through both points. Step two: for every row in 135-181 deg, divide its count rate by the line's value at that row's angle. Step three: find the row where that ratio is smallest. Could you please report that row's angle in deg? 136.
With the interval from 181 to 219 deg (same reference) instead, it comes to 212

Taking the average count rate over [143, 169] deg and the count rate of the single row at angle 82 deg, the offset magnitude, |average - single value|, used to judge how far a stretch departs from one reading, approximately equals 0.12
